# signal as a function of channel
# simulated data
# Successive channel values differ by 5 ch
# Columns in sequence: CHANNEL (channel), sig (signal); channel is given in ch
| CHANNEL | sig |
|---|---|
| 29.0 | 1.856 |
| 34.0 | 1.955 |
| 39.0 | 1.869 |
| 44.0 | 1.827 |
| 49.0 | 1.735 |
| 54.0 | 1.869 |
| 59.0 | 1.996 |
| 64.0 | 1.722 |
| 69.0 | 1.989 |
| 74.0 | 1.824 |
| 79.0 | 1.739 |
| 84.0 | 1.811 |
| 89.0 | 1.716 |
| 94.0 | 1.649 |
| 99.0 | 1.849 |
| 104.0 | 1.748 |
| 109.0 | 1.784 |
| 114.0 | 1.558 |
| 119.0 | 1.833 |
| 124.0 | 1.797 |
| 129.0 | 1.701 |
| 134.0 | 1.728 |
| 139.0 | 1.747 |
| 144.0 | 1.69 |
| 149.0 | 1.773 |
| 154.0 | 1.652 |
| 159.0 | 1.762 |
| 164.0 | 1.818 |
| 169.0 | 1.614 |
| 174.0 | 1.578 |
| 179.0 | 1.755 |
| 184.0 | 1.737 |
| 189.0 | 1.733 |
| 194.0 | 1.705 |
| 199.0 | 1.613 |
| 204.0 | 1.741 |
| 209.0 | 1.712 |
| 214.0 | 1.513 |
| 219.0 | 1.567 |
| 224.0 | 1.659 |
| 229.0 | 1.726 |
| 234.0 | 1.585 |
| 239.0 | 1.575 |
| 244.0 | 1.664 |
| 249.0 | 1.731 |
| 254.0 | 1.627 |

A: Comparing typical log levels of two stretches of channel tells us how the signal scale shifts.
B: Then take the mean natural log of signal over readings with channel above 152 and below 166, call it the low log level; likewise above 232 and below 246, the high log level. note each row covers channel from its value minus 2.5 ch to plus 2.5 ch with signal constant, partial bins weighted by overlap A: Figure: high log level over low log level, 0.85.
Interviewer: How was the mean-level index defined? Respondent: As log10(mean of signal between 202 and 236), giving 0.216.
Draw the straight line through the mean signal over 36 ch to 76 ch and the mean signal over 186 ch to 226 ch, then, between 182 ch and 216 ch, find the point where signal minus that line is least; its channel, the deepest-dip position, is 214.0 ch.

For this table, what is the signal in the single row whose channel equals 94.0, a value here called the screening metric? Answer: 1.649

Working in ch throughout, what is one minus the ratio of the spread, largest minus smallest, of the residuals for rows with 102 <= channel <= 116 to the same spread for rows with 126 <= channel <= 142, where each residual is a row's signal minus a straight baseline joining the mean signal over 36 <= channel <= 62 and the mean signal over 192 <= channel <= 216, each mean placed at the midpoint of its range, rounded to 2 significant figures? -2.7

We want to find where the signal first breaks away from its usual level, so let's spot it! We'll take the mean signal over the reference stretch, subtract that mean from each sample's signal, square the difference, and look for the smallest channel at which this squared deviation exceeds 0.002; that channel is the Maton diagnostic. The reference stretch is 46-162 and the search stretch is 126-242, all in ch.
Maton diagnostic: 129.0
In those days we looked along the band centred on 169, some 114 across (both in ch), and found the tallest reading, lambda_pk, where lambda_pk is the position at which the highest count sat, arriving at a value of 119.0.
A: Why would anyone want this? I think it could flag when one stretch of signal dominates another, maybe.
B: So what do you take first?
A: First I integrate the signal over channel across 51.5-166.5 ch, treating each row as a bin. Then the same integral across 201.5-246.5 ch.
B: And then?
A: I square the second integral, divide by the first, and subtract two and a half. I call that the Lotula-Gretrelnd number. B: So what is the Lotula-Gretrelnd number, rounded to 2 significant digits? 24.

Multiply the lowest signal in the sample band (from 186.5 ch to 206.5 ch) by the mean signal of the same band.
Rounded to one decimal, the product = 2.7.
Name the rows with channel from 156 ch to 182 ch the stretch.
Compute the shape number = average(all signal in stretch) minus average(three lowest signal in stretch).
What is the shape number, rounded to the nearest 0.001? 0.056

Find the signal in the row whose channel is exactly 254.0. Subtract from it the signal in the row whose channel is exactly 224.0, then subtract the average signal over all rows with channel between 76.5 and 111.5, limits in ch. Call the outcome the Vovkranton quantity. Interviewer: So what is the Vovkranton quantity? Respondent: -1.79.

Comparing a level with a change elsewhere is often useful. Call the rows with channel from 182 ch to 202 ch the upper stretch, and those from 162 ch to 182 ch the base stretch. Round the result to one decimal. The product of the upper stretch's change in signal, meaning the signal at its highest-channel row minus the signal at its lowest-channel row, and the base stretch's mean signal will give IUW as -0.2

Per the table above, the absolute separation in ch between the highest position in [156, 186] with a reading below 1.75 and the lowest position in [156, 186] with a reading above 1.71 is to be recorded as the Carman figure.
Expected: 25 ch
